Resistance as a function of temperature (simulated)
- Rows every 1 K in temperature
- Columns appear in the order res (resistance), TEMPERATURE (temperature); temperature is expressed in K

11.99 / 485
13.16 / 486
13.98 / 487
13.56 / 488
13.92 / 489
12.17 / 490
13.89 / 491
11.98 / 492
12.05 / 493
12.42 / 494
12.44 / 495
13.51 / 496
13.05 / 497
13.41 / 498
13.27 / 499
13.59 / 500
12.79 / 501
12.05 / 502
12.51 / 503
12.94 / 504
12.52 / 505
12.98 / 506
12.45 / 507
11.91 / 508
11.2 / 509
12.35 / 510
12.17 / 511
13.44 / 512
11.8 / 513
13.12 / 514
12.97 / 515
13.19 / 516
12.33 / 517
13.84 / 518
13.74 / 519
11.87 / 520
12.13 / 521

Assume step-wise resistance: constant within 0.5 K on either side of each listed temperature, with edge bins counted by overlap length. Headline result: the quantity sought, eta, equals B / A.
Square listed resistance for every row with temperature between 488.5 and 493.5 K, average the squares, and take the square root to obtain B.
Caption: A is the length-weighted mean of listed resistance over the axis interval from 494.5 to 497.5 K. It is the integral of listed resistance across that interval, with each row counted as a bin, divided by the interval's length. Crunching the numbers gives 0.99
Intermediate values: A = 13.0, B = 12.8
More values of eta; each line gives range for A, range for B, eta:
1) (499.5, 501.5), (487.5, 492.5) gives 1.00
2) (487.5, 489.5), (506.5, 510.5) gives 0.87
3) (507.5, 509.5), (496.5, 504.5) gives 1.12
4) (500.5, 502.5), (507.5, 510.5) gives 0.95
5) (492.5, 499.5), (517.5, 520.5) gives 1.02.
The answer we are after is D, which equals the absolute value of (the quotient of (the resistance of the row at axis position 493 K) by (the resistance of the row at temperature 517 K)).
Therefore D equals 0.98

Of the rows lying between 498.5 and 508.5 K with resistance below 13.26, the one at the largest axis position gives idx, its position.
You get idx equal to 508 K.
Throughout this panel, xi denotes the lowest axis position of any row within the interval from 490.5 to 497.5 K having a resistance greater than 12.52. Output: 491 K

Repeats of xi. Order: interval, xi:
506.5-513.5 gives 512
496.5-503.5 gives 497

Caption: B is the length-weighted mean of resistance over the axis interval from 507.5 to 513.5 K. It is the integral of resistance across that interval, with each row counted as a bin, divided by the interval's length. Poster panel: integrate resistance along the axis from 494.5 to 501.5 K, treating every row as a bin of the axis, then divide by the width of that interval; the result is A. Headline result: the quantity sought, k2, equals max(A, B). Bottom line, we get 13.2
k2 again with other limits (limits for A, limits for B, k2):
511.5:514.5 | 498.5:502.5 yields 12.9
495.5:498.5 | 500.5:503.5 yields 13.3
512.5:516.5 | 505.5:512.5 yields 12.8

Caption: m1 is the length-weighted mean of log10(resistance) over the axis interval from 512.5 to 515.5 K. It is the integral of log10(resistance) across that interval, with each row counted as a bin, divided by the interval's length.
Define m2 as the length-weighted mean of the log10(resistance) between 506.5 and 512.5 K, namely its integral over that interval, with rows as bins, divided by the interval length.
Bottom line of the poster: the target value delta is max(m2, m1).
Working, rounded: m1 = 1.101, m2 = 1.09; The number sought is 1.10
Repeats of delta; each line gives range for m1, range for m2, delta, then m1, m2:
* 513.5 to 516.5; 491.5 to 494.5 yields 1.12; 1.117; 1.08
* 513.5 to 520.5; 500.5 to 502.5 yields 1.11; 1.114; 1.09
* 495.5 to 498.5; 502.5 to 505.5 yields 1.12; 1.125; 1.10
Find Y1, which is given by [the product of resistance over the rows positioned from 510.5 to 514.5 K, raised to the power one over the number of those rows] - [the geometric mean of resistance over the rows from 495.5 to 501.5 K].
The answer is -0.7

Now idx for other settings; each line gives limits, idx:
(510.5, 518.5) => 517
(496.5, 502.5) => 502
